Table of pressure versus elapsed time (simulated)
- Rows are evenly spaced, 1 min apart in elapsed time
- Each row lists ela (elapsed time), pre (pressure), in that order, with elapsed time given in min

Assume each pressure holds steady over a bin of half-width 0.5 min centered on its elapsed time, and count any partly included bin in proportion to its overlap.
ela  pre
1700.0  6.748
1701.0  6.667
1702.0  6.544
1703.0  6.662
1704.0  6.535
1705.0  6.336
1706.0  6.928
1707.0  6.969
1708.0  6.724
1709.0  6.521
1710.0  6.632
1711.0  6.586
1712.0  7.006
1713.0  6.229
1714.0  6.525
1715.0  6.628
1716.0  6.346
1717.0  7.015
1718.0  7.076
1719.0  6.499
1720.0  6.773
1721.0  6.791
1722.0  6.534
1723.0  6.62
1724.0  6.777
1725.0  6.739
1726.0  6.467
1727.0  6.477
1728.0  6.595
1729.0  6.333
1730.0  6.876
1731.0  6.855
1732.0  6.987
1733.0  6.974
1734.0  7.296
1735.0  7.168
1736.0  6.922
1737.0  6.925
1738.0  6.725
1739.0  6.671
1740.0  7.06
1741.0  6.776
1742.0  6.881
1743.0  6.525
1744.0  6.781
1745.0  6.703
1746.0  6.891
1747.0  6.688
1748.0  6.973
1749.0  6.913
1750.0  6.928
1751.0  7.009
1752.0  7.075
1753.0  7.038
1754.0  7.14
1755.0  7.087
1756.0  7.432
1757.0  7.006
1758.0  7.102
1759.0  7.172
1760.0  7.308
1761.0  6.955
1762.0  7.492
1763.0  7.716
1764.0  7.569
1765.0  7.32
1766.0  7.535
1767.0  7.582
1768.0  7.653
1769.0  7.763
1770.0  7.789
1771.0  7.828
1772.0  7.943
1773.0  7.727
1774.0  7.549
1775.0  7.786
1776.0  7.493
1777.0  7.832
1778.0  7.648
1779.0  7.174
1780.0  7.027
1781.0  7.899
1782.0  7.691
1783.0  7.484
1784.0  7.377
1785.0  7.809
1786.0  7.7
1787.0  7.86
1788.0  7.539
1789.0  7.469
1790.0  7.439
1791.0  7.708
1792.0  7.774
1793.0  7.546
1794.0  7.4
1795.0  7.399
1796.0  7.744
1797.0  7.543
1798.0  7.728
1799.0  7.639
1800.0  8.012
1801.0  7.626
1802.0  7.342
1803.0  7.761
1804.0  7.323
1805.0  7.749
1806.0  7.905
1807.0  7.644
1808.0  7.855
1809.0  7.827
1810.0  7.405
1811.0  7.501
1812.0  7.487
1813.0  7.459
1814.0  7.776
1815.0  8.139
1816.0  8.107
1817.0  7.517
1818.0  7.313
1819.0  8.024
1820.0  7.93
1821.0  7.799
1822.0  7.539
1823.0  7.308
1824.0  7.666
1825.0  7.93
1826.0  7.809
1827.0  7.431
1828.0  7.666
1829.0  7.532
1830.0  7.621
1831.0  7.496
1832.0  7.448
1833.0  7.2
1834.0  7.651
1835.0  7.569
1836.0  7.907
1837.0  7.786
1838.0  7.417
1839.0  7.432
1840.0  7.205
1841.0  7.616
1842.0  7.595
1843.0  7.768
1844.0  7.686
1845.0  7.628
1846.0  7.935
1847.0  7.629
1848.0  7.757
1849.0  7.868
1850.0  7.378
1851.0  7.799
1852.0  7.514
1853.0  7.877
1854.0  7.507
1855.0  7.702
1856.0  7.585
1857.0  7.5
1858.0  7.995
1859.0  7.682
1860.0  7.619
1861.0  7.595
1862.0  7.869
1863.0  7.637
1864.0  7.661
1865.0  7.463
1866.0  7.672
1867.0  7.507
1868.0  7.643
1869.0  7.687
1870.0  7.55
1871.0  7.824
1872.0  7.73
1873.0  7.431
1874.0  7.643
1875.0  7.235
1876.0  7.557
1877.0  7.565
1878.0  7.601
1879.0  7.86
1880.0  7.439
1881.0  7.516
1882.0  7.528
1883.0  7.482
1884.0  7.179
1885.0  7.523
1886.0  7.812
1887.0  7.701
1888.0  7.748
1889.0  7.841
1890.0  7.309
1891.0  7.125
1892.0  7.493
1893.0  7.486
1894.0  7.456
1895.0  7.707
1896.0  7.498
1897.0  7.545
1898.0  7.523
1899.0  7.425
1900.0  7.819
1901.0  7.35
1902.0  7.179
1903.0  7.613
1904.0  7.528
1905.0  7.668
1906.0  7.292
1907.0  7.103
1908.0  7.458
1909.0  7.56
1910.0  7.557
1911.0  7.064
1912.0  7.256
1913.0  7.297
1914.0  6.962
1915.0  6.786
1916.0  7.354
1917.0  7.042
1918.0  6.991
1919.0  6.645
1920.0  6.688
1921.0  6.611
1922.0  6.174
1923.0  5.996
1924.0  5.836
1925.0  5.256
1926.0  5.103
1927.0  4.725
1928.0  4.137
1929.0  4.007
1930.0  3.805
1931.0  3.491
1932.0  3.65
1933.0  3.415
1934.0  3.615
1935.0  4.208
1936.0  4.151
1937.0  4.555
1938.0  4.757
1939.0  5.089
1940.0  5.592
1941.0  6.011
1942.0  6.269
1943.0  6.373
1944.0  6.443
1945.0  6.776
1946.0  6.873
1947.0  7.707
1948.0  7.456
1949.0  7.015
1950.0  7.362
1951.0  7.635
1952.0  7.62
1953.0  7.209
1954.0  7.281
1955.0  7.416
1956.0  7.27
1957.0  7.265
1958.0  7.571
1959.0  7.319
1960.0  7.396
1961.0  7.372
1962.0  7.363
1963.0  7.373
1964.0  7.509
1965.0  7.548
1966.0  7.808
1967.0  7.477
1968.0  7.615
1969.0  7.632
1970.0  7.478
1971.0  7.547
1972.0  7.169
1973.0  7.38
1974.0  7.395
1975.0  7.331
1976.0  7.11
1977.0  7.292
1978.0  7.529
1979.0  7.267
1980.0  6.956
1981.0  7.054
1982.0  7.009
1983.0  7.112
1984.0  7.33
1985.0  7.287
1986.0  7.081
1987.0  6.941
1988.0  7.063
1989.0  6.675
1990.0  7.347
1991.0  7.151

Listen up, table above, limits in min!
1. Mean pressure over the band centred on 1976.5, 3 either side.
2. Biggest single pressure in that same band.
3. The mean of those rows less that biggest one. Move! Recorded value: -0.21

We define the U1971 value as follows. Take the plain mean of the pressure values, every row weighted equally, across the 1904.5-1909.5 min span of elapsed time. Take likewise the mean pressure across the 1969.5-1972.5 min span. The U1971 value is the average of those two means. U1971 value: 7.41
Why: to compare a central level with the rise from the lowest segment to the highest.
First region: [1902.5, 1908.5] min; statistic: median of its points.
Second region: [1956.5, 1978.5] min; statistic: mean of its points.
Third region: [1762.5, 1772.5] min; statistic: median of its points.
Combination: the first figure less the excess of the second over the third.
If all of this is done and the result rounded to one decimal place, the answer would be 7.7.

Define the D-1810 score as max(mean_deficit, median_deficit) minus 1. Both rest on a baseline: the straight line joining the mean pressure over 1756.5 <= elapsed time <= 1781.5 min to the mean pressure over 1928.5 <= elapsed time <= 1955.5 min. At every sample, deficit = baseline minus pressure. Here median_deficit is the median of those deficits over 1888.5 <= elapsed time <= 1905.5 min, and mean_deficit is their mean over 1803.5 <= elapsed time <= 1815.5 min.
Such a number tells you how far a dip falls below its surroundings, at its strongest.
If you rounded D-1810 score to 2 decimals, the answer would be -1.57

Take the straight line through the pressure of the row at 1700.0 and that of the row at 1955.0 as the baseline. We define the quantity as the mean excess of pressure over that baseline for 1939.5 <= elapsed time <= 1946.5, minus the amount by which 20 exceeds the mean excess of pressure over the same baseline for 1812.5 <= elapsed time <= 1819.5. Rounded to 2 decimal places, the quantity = -20.34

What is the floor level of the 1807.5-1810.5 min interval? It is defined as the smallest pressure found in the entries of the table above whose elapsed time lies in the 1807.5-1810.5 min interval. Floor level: 7.405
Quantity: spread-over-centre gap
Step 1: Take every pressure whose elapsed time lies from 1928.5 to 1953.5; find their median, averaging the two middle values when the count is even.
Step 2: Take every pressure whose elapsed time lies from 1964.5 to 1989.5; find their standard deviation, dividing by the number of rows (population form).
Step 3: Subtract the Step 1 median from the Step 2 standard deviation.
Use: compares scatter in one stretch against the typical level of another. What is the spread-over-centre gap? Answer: -5.75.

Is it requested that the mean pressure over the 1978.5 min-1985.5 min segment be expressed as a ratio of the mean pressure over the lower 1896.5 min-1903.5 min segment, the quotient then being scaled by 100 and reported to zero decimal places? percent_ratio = 95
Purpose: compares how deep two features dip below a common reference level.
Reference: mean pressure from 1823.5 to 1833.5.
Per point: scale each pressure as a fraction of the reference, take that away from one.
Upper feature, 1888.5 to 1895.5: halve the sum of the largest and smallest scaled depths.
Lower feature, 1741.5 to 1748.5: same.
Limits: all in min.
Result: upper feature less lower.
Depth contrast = -0.10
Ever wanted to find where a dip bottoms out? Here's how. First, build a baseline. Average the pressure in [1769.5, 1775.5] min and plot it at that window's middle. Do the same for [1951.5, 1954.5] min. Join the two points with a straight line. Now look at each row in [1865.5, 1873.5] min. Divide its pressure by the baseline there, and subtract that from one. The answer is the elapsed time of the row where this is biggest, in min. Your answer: 1873.0 min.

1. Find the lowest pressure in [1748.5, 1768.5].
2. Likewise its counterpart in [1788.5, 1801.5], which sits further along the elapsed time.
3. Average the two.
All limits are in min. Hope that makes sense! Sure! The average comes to 7.16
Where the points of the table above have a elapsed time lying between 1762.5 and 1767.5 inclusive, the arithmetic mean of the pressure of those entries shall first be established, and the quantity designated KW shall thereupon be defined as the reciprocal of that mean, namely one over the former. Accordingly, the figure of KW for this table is 0.133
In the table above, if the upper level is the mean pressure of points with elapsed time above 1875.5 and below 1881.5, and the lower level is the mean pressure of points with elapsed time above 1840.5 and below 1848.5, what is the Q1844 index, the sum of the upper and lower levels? 15.3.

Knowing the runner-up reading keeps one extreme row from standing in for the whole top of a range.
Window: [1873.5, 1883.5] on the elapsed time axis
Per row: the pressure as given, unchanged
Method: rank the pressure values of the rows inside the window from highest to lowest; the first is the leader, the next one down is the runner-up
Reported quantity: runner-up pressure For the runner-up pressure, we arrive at 7.643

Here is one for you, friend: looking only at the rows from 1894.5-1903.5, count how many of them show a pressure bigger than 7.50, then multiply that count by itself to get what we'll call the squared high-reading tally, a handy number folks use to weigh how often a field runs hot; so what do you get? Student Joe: 25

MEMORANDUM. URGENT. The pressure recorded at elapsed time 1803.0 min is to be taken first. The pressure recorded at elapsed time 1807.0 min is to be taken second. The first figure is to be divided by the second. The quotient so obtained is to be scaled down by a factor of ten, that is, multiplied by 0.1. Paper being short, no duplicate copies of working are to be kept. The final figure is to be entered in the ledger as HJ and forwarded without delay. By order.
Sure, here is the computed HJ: 0.102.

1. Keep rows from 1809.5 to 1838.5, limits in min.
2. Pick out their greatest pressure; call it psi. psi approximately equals 8.139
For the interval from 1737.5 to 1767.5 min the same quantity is 7.716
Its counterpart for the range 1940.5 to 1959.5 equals 7.707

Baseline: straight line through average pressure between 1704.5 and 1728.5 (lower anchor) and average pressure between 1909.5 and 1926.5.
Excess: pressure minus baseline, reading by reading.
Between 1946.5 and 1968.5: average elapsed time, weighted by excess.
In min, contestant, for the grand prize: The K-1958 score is 1957.9 min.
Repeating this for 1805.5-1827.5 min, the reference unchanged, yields 1816.4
